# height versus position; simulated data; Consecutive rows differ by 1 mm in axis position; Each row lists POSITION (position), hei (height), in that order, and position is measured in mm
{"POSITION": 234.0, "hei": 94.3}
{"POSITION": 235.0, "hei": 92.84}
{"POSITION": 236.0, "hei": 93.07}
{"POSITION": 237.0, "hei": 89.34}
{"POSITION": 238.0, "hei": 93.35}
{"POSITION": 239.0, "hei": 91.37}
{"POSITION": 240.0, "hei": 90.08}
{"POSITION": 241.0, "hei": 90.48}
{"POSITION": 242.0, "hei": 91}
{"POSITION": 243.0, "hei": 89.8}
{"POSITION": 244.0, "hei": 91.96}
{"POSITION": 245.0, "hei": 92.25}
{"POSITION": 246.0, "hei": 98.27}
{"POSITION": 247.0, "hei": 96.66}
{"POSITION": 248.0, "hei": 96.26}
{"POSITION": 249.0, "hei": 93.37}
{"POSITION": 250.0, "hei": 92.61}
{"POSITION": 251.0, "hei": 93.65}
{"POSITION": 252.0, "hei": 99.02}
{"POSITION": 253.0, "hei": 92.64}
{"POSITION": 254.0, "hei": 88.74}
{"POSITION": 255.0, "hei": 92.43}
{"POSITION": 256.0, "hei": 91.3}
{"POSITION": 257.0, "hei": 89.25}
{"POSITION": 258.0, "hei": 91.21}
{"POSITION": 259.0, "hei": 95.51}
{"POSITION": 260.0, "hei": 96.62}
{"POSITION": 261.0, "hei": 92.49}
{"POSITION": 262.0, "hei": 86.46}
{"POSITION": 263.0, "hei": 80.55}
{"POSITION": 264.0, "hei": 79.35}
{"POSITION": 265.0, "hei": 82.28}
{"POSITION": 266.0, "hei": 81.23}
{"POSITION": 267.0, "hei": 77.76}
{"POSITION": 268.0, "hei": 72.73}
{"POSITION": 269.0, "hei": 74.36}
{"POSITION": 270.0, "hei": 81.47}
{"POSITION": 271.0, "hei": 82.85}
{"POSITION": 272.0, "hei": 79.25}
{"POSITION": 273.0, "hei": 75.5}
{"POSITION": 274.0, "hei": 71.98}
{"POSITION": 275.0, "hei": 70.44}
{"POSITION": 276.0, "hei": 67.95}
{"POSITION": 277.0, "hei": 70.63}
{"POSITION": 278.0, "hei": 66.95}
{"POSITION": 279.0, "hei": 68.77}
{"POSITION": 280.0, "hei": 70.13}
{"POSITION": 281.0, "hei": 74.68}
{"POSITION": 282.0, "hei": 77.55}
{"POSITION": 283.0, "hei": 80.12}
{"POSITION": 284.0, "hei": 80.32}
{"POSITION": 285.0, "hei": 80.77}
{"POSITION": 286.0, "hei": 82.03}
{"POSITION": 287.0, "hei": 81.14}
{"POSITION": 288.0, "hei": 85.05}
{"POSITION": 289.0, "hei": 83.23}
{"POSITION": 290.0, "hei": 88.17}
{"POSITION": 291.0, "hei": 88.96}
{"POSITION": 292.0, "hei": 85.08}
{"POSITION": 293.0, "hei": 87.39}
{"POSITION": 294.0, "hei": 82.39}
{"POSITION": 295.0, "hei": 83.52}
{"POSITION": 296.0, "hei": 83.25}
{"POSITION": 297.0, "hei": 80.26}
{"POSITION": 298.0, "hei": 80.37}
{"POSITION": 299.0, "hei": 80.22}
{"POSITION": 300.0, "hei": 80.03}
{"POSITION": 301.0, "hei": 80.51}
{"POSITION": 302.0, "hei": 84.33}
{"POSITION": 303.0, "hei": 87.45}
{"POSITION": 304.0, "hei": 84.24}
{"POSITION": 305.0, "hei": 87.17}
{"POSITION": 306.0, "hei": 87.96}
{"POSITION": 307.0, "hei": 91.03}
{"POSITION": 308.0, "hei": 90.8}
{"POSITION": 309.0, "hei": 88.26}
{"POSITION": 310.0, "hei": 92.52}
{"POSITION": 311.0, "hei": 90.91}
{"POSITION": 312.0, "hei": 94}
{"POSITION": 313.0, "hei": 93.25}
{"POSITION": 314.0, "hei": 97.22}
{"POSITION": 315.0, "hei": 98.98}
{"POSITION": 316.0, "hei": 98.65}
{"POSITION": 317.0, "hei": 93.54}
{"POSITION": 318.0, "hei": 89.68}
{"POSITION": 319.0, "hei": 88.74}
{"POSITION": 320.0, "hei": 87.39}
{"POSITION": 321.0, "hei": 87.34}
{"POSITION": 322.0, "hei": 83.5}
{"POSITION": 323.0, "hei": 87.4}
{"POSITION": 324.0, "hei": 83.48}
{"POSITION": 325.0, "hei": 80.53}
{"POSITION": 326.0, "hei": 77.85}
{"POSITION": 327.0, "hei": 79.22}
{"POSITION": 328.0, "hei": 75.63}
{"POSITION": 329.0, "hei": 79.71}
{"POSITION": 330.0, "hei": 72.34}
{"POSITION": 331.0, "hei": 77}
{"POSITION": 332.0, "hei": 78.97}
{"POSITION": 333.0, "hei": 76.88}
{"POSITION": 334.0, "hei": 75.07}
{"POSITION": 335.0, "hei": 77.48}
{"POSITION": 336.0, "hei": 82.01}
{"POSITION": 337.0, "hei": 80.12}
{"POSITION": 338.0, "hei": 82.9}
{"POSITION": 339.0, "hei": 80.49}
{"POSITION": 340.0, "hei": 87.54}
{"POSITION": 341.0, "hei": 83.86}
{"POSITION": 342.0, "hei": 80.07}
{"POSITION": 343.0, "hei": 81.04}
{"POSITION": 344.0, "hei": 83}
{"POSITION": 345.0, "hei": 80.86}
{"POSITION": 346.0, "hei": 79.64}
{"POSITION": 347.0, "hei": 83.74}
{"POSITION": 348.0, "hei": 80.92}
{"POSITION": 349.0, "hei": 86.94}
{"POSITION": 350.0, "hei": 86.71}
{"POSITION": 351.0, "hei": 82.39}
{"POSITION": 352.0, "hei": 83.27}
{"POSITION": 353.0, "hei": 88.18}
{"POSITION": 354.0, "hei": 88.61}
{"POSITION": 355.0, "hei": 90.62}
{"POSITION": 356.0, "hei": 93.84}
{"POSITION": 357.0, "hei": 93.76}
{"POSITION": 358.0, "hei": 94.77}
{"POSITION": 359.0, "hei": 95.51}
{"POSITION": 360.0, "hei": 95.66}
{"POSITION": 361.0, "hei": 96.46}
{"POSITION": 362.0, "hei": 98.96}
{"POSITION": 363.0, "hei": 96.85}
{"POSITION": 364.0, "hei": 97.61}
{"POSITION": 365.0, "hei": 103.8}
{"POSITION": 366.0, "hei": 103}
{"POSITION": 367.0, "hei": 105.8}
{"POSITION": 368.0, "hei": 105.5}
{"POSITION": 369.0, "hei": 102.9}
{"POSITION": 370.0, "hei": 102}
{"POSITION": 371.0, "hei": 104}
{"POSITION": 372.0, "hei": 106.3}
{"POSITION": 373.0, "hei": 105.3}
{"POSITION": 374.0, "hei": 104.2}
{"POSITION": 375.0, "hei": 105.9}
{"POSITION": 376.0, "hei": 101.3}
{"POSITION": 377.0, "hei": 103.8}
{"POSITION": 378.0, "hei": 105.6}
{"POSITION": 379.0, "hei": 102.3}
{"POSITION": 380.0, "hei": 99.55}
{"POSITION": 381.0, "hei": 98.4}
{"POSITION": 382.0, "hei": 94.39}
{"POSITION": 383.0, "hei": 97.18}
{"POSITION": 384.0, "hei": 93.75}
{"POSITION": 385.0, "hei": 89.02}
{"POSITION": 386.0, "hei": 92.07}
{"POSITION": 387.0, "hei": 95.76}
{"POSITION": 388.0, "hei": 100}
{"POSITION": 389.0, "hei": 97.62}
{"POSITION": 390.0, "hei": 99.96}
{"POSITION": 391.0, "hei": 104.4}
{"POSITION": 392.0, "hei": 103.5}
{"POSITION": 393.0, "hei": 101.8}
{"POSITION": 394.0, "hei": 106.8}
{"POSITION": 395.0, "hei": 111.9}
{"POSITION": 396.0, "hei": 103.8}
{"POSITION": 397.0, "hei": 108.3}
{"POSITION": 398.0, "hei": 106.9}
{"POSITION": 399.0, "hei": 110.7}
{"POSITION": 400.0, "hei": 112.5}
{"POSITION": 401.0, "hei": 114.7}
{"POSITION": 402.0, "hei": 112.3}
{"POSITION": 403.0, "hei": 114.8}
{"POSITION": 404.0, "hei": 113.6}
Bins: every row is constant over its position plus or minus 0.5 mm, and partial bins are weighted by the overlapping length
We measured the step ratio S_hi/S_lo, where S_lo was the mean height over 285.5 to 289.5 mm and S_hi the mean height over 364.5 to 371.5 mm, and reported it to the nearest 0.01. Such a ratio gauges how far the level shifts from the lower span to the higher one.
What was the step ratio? 1.25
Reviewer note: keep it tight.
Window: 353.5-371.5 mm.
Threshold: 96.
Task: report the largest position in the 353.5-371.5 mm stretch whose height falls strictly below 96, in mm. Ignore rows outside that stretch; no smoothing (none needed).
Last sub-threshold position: 360.0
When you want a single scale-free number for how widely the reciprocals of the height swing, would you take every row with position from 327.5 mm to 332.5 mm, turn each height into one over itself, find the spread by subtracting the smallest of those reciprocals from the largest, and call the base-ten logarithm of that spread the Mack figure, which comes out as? -2.89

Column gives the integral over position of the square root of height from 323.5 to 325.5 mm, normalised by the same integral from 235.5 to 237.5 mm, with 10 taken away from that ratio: -9.05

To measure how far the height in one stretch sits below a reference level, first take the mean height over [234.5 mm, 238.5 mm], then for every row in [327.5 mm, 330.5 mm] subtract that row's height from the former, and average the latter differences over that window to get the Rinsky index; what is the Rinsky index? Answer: 16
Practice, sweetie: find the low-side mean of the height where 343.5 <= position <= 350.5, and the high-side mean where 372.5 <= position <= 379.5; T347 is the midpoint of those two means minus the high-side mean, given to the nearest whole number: -10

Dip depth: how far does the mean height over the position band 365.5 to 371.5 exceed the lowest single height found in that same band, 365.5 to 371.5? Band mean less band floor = 1.9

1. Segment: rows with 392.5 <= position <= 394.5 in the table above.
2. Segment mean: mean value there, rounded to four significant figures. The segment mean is 104.3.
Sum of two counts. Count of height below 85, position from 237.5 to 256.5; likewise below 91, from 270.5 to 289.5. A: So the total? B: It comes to 19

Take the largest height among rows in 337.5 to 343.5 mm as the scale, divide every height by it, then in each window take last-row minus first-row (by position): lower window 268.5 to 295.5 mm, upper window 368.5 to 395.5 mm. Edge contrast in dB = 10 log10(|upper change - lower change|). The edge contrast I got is -27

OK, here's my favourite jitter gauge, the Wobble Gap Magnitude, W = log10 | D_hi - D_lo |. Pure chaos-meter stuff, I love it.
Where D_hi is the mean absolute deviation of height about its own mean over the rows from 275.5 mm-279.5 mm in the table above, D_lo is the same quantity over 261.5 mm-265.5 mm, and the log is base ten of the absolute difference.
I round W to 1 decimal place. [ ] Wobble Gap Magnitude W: 0.0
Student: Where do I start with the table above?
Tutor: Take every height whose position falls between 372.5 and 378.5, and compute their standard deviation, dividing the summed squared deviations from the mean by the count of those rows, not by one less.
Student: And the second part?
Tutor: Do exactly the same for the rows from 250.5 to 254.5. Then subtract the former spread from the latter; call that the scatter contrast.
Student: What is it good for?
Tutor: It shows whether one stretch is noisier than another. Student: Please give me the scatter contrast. 2.1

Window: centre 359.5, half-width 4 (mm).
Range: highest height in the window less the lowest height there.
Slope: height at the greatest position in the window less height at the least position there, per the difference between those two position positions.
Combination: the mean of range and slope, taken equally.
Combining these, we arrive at 2.8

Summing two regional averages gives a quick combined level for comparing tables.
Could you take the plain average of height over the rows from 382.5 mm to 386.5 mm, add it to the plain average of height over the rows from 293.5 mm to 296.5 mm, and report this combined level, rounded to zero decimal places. 176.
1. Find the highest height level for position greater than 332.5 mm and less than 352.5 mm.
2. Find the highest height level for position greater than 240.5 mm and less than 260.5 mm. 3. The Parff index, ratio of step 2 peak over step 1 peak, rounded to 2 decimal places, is 1.13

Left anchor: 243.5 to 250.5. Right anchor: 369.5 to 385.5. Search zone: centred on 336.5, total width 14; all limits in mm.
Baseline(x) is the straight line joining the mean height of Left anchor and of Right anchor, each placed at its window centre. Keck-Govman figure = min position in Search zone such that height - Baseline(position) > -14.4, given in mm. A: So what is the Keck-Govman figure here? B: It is 340.0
